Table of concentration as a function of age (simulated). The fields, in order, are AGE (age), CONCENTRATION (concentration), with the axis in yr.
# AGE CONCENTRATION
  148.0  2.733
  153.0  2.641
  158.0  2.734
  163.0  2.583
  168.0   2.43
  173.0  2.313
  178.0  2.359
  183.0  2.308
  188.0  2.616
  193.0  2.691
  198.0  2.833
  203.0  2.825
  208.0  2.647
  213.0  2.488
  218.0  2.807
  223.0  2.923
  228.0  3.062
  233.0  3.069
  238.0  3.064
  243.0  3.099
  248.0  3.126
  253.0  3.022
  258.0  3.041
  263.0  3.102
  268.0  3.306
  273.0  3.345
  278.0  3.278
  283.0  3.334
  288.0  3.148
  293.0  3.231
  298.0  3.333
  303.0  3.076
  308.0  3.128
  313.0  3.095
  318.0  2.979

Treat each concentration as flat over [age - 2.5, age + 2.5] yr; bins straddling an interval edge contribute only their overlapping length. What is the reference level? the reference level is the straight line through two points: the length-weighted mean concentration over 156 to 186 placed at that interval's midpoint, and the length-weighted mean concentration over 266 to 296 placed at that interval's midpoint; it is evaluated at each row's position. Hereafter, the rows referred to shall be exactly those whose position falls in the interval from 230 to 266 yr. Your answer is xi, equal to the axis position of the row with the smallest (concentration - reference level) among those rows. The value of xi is 258.0 yr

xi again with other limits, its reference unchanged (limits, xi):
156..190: 183.0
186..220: 213.0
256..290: 288.0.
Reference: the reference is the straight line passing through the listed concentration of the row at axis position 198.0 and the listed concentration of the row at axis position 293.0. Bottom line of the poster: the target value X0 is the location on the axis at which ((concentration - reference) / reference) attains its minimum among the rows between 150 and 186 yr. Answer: 183.0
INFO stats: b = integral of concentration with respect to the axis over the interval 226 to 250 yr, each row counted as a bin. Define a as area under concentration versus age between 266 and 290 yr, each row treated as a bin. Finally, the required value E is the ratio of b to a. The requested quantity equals 0.94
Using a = 78.8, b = 74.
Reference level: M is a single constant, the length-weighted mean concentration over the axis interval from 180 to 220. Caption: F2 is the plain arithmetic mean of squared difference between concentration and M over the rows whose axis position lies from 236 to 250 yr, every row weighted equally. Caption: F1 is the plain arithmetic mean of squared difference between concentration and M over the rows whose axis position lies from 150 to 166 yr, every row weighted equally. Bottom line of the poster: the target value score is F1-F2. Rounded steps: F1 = 0.00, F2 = 0.20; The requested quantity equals -0.20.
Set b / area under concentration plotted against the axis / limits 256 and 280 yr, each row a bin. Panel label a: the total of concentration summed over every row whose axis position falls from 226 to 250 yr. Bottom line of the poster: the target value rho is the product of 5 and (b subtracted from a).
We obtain -309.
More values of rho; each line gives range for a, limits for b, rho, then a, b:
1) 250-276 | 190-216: -272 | 15.8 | 70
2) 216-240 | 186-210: -253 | 14.9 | 65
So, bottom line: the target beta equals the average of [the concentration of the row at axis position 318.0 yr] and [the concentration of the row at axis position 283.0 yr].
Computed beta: 3.16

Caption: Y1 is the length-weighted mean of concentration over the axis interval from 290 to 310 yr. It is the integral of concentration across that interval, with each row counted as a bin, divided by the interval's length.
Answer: 3.19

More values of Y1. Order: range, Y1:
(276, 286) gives 3.30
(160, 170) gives 2.52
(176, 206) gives 2.61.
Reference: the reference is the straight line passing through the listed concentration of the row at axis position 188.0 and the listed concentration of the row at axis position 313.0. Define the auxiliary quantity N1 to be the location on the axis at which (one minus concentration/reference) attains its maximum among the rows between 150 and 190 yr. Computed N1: 183.0 yr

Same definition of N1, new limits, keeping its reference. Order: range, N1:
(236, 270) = 258.0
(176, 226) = 183.0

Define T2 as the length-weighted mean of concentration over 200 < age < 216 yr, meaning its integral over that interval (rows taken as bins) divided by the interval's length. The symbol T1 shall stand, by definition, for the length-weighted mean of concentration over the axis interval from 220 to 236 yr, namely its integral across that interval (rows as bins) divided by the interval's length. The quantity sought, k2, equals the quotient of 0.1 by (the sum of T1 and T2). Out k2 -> 0.0176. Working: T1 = 3.01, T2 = 2.66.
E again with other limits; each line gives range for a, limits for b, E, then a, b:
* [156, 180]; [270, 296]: 1.43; 59.5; 85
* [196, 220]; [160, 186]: 0.96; 65.2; 63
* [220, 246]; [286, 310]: 0.97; 79.1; 76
